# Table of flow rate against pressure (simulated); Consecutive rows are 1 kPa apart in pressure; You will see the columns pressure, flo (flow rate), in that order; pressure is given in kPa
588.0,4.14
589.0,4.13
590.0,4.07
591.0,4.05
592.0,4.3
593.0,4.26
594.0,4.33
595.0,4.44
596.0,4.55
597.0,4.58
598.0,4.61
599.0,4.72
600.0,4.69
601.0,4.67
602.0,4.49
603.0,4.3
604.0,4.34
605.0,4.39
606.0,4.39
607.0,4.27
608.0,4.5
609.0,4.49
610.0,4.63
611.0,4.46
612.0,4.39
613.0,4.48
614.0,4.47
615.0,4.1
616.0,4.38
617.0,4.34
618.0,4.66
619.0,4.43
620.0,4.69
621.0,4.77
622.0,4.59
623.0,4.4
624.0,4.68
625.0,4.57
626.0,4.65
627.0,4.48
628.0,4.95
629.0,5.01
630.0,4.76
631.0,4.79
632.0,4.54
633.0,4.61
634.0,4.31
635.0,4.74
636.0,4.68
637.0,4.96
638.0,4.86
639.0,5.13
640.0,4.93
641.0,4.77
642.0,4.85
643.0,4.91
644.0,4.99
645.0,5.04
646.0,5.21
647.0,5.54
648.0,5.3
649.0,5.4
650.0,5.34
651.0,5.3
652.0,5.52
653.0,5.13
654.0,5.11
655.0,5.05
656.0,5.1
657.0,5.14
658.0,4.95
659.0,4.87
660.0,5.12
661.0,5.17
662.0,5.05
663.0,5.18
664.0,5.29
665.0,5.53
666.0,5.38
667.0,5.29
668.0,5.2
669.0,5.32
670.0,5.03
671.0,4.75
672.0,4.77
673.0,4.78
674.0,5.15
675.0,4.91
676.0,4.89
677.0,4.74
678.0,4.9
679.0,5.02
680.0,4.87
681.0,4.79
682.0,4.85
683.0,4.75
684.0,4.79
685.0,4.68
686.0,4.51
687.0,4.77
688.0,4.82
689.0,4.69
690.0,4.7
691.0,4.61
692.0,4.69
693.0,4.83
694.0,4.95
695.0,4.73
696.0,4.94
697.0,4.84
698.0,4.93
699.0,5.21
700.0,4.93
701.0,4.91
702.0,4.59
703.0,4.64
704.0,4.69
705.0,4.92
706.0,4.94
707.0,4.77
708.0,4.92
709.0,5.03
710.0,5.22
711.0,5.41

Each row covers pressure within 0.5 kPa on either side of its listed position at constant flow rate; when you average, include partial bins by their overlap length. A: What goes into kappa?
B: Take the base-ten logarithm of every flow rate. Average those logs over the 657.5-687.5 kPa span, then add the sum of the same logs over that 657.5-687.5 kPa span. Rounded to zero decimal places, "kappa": 22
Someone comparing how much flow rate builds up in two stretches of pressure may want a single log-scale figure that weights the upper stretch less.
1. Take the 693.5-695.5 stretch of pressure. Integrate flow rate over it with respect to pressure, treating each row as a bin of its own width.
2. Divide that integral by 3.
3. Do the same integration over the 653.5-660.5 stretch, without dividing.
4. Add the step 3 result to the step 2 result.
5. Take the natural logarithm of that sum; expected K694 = 3.7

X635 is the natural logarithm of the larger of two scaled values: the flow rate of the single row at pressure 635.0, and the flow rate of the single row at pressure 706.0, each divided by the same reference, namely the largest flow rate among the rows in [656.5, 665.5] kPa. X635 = -0.11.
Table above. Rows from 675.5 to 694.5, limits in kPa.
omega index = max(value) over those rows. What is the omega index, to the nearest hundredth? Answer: 5.02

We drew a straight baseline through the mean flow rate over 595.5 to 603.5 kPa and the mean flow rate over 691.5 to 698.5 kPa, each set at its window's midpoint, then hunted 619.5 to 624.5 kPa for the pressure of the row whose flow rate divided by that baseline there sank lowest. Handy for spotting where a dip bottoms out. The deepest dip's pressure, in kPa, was 623.0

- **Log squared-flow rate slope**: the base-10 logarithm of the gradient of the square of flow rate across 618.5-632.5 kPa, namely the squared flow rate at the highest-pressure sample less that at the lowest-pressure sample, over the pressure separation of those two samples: -1.12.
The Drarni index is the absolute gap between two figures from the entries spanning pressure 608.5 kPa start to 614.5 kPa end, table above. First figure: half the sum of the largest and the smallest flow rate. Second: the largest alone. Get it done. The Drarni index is 0.12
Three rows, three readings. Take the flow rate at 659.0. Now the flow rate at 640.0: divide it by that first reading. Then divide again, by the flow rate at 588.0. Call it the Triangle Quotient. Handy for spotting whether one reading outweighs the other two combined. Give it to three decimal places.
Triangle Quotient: 0.245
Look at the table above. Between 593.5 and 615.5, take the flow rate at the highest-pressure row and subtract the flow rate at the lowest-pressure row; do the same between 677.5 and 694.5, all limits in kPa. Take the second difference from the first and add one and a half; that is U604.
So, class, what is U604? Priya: 1.2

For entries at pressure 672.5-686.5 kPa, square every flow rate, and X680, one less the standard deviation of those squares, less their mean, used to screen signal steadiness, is -23.8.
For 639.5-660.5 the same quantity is -27.5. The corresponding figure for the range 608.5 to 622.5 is -20.7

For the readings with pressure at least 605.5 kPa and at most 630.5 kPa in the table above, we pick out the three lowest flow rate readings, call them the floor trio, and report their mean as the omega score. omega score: 4.24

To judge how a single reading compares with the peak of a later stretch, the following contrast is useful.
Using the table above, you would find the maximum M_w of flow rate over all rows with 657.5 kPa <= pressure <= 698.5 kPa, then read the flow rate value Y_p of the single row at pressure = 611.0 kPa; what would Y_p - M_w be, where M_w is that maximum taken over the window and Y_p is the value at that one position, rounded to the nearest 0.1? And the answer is -1.1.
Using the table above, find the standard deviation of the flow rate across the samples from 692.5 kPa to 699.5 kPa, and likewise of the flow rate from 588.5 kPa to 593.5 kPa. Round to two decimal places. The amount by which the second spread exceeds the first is -0.04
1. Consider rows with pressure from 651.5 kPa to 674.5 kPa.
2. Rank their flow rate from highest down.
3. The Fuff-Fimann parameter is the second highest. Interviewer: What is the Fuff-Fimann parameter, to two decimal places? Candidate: 5.52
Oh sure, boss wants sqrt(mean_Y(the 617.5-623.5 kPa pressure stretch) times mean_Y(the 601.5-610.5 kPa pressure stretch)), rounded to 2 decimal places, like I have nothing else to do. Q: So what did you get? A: 4.51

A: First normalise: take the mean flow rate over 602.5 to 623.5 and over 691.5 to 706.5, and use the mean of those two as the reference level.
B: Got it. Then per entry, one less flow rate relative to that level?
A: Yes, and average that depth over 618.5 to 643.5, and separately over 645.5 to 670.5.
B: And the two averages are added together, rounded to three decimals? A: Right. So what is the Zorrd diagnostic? -0.138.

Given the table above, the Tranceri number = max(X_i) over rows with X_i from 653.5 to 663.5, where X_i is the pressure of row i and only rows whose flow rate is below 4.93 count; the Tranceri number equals 659.0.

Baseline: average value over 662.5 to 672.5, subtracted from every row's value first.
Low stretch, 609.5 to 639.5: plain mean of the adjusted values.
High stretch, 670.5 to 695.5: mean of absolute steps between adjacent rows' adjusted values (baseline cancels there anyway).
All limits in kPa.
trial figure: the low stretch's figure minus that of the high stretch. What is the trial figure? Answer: -0.7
